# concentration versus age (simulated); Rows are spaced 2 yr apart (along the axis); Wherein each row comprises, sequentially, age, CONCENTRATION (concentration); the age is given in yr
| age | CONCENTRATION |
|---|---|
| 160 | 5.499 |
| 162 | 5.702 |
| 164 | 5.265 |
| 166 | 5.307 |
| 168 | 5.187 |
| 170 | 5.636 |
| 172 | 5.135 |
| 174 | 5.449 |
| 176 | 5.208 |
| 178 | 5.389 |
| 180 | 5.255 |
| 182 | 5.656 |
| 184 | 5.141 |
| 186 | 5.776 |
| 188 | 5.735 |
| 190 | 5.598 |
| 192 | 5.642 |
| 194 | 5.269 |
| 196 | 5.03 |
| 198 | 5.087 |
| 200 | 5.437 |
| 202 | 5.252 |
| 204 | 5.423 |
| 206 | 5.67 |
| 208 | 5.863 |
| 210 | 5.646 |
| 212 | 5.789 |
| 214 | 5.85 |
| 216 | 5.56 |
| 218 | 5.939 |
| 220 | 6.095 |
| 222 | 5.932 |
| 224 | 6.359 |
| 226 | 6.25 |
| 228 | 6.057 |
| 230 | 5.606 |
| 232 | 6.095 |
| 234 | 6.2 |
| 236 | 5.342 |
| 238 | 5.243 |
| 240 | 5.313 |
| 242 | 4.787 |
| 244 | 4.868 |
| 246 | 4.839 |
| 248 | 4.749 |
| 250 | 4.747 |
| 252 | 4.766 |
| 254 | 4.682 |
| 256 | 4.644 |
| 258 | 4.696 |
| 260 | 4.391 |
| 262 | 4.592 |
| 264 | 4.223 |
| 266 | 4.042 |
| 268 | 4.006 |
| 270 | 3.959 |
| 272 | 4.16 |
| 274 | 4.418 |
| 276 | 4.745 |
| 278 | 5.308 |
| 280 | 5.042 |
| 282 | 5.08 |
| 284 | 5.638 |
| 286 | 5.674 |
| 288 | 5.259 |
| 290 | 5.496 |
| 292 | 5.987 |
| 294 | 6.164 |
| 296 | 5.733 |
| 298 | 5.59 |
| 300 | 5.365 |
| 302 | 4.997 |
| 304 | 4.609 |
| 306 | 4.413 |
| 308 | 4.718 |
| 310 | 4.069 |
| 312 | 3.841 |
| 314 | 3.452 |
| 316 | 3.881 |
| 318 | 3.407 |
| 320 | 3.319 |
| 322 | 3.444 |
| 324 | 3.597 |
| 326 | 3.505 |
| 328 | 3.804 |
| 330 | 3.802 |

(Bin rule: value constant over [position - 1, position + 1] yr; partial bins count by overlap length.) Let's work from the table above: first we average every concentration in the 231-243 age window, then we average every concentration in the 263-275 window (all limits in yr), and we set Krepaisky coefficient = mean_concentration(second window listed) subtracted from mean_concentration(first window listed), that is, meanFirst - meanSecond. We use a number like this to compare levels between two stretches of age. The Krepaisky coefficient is 1.4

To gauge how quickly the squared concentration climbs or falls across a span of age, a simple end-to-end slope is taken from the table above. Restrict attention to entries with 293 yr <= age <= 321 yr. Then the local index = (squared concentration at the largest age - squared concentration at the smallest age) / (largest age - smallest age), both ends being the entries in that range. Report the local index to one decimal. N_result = -1.0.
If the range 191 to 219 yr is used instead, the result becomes 0.1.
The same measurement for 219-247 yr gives -0.5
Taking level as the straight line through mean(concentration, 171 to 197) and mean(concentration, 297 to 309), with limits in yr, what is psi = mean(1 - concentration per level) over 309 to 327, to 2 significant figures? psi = 0.26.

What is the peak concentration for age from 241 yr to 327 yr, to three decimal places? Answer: 6.164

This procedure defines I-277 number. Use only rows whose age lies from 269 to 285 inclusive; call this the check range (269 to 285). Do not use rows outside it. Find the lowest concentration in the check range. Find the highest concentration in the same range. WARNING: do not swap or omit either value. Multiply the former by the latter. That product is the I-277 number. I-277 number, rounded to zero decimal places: 22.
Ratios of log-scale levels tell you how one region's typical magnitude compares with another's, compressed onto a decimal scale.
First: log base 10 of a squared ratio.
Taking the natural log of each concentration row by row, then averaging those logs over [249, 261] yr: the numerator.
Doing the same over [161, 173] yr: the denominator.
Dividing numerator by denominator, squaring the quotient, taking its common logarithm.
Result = -0.08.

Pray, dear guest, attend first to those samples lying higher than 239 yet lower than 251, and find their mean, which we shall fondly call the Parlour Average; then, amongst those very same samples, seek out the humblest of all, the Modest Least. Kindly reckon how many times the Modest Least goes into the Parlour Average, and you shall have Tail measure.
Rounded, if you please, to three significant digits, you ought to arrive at 1.03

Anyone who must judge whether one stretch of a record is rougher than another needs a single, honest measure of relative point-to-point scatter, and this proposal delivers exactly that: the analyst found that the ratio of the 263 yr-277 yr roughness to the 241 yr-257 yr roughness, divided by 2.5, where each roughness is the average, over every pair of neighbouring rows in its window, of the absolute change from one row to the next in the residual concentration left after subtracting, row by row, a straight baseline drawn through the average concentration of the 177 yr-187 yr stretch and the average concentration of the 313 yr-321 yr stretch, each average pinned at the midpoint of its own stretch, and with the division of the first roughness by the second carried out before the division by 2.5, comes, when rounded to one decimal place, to 1.6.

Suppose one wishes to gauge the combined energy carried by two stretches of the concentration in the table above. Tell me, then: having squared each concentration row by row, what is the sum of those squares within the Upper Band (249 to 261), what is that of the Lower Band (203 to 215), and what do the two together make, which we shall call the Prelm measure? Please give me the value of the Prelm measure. 326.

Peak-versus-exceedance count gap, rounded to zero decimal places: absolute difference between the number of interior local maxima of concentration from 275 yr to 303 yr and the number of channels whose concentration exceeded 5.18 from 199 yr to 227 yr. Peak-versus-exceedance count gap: 11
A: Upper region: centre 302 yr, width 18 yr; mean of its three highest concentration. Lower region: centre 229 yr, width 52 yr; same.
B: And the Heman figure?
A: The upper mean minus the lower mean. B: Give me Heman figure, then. -0.44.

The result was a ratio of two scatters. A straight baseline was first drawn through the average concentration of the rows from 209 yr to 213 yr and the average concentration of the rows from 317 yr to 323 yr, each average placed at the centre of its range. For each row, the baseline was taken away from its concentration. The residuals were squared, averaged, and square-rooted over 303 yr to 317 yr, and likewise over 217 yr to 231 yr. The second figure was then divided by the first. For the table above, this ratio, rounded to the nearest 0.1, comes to 1.0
